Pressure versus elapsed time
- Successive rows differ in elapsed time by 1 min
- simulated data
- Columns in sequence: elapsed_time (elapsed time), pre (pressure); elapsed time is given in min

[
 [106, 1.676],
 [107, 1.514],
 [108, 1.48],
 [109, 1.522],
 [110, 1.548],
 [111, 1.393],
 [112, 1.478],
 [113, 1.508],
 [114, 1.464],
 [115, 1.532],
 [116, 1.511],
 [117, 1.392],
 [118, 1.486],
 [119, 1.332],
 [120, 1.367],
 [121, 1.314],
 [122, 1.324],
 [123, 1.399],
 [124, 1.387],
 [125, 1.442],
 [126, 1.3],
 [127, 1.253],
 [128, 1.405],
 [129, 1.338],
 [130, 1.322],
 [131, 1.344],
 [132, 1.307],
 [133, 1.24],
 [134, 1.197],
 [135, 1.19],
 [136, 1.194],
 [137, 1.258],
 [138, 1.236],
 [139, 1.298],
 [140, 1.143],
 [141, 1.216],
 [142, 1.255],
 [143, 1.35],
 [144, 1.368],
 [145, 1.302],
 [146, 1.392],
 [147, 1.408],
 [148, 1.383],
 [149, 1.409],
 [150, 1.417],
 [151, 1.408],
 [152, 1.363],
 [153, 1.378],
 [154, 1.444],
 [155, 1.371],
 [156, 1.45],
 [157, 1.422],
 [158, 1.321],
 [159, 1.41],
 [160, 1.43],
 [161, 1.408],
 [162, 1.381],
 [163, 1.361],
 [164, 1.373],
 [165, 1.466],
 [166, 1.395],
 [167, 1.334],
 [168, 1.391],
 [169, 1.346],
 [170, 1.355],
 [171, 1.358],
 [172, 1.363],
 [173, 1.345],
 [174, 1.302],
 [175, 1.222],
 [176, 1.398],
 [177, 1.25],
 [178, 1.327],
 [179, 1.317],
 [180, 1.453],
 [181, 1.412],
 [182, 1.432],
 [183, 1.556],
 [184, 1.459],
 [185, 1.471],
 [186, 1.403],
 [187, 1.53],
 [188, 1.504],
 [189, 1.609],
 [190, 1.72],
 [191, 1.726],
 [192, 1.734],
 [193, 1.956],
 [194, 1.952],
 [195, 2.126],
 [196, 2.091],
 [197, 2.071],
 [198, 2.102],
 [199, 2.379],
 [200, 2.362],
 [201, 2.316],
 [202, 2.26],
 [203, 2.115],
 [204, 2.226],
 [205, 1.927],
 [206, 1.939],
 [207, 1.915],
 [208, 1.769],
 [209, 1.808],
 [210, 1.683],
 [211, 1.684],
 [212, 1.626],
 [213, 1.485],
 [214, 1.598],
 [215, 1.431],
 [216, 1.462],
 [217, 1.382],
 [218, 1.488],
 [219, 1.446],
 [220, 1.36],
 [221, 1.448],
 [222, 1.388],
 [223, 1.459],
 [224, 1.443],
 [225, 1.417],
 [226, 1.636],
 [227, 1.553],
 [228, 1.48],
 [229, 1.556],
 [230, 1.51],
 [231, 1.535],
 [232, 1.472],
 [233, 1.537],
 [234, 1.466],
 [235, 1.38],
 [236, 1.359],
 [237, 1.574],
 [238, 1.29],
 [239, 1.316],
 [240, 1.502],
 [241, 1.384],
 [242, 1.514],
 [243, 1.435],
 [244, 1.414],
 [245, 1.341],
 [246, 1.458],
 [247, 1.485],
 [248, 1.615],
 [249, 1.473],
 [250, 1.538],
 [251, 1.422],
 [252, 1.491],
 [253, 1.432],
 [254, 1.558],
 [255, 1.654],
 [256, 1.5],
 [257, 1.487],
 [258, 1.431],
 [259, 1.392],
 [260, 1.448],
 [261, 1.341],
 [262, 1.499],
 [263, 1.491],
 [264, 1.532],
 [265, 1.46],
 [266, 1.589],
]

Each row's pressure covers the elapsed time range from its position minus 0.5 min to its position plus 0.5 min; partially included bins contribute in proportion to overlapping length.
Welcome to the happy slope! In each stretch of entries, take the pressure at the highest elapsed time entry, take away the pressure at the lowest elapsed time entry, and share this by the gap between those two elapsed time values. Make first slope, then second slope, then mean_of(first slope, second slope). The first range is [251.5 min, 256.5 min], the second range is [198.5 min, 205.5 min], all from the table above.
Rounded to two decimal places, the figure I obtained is -0.04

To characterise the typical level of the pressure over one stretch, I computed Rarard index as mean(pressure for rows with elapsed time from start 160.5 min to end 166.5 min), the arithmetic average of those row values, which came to 1.40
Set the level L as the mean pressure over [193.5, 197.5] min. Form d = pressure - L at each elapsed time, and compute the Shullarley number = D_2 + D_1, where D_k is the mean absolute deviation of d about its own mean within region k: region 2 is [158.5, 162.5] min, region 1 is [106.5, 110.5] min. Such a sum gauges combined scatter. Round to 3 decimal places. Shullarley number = 0.032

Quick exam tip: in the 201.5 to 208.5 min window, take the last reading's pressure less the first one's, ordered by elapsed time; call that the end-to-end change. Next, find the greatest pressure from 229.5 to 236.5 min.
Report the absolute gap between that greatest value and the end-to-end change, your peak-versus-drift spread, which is 2.03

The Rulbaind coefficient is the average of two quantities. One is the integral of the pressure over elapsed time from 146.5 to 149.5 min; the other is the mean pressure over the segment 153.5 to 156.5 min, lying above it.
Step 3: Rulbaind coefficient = 2.81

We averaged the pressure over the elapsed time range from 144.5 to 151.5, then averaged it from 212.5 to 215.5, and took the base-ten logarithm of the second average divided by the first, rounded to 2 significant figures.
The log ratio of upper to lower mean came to 0.035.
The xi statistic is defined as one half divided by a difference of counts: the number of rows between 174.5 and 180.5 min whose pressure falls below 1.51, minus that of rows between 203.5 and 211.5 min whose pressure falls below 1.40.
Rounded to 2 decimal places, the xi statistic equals 0.08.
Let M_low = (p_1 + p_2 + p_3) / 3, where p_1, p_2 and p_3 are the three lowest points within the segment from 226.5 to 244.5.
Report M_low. 1.322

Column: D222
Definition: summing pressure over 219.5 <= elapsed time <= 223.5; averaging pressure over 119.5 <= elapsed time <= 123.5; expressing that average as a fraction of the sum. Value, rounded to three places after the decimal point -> 0.239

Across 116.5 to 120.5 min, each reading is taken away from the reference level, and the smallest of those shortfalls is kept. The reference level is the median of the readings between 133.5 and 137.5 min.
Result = -0.29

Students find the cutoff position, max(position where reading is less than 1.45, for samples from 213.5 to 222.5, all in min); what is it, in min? 222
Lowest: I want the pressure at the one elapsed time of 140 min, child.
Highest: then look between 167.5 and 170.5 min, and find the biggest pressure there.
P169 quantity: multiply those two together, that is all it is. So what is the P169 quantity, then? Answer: 1.59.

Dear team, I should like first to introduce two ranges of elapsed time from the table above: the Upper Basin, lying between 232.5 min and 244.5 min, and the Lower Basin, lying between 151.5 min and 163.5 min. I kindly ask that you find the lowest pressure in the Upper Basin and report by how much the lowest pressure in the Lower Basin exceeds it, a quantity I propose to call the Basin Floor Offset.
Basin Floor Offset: 0.03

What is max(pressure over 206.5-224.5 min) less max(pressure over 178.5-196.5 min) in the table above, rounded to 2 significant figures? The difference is -0.21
